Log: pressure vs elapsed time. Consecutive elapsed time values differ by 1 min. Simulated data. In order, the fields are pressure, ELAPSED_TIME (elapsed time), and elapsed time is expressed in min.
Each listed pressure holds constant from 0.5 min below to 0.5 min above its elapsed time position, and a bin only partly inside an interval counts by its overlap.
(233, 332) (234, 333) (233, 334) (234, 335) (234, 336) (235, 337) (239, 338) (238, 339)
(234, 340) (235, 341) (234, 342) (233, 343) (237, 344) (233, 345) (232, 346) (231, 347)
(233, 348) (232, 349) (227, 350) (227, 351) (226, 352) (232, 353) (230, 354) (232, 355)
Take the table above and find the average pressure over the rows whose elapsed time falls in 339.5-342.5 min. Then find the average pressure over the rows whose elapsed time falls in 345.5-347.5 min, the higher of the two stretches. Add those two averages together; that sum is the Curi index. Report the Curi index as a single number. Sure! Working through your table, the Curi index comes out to 466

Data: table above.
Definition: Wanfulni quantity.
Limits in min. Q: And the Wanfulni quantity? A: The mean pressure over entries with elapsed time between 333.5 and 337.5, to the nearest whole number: 234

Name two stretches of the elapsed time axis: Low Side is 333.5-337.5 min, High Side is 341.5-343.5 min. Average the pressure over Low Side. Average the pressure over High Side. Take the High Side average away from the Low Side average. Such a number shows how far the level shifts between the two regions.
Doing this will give 0.5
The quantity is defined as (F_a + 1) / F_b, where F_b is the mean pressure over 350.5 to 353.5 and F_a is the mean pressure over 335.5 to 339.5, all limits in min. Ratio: 1.040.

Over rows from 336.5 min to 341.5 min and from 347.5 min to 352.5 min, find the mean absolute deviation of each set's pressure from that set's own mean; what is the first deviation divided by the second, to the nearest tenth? 0.7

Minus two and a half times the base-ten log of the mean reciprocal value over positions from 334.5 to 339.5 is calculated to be 5.93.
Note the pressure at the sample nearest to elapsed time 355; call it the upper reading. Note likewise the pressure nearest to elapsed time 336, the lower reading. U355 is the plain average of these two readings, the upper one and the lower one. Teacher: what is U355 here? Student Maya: 233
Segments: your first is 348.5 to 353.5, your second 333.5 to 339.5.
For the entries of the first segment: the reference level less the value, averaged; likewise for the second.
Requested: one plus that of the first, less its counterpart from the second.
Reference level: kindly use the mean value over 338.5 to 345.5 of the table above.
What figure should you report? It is 8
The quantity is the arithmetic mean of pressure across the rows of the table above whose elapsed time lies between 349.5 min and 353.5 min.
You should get 228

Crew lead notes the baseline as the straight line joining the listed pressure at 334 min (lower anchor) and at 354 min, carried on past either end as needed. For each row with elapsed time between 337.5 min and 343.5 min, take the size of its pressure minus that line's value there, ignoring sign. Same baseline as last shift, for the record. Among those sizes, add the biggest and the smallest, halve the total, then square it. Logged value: 15.8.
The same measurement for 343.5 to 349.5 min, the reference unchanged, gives 7.7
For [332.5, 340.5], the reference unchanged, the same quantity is 10.9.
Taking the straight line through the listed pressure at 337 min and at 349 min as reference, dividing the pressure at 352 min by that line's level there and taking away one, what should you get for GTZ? -0.023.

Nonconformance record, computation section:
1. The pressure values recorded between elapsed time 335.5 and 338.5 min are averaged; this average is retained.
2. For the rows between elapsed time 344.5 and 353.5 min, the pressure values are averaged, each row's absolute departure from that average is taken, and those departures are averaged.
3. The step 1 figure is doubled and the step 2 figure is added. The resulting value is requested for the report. 474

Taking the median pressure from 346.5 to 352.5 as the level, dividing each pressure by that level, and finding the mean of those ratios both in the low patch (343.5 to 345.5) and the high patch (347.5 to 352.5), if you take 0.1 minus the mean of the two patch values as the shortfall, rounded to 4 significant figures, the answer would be -0.9131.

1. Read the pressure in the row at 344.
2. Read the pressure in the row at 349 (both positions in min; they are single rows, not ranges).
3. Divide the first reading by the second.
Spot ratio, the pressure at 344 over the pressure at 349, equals 1.02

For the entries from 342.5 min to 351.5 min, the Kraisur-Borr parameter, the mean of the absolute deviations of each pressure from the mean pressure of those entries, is 2.22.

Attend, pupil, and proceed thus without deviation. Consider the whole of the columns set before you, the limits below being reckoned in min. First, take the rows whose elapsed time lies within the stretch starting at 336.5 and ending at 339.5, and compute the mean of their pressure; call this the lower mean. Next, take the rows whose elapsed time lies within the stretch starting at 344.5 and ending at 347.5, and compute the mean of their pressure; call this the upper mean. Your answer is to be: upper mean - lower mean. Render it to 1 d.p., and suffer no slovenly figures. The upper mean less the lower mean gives -5.3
